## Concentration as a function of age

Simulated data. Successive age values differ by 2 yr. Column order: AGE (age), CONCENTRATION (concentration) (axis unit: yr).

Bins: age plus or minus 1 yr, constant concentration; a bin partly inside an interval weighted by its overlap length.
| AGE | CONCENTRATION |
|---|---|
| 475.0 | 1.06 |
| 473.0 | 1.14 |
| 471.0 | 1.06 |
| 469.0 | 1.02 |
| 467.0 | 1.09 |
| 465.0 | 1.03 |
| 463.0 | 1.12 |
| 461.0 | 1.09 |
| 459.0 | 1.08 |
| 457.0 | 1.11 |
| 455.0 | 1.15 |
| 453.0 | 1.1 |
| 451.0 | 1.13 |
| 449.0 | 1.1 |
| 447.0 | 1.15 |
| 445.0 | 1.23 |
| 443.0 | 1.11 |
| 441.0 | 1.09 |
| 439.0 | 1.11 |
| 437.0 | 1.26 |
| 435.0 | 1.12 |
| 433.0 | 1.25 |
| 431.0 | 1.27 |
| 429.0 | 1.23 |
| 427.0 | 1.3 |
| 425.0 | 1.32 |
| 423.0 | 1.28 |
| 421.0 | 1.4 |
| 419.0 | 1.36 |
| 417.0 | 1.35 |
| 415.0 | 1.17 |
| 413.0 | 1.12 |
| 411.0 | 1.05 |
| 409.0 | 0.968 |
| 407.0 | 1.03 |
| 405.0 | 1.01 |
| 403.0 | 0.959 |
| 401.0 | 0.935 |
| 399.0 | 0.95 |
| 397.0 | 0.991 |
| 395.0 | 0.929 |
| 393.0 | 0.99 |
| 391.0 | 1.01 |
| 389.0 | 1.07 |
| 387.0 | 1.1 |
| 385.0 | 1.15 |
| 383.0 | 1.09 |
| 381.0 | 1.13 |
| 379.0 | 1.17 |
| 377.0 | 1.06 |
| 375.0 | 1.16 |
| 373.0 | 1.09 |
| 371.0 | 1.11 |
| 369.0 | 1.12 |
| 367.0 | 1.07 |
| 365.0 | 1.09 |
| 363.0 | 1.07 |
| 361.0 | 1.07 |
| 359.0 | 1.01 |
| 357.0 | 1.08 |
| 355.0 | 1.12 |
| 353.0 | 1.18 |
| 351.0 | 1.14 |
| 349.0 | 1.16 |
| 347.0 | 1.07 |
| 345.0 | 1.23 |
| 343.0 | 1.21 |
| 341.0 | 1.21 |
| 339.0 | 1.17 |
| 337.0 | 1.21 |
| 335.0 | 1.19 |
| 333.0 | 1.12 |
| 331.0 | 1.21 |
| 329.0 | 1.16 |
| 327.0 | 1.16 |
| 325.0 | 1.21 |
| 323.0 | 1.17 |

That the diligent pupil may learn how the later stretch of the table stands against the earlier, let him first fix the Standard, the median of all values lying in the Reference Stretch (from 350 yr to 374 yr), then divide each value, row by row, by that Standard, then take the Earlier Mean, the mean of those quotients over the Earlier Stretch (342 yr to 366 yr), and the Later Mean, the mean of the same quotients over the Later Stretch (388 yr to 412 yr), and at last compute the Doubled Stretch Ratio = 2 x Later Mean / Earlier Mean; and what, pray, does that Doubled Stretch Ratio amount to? 1.77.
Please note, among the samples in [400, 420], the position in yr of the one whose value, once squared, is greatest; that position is 419.0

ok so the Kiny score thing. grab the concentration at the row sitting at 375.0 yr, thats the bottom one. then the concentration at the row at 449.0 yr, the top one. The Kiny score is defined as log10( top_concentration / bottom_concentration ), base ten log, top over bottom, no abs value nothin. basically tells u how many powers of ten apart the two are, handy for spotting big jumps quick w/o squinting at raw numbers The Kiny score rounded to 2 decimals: -0.02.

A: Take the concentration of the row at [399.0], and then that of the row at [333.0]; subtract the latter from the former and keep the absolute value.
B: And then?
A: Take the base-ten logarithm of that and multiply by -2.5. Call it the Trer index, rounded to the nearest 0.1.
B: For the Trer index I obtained 1.9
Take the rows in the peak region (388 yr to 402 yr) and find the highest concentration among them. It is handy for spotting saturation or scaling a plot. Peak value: 1.07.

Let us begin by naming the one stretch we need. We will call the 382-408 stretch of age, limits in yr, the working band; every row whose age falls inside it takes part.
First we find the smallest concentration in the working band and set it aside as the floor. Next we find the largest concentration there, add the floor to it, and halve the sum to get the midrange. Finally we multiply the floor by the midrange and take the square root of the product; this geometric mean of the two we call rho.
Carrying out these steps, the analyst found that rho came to 0.98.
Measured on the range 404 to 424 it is 1.07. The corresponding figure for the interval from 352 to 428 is 1.04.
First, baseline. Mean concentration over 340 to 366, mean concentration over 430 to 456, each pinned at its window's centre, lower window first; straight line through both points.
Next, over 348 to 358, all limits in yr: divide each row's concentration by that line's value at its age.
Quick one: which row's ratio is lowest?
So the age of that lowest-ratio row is 357.0 yr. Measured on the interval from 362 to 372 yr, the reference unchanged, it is 367.0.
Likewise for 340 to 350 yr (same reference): 347.0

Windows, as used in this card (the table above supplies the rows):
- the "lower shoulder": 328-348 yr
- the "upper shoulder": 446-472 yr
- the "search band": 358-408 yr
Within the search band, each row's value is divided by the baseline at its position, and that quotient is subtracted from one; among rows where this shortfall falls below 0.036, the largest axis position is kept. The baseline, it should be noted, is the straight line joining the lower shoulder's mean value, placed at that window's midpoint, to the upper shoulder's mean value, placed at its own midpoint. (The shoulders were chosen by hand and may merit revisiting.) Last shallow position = 385.0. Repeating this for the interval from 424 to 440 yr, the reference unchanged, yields 439.0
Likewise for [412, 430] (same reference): 429.0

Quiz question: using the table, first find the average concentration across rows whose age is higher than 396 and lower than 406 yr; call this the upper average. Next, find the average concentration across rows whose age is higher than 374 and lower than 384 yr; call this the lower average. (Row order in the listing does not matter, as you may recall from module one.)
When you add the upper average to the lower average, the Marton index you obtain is 2.09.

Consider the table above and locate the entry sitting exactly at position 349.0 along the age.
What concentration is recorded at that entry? 1.16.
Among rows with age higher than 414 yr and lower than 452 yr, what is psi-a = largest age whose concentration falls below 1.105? 449.0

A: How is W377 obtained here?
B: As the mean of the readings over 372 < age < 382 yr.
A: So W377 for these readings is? 1.12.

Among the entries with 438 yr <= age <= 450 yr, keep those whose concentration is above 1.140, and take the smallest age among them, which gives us 445.0 yr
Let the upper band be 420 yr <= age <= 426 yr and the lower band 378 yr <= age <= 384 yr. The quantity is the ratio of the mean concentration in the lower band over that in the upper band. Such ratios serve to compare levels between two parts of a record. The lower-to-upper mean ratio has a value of 0.85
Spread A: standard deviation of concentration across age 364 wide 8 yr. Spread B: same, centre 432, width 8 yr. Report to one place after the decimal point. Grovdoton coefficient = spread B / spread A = 6.7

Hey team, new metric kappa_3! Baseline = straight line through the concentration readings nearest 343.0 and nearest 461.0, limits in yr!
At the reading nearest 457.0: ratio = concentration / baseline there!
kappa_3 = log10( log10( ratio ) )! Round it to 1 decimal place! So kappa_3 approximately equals -2.2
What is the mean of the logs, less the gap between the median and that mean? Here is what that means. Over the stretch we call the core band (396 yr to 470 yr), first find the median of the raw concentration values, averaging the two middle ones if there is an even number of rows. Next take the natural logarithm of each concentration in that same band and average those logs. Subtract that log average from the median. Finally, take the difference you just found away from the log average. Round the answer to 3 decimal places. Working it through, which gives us -0.866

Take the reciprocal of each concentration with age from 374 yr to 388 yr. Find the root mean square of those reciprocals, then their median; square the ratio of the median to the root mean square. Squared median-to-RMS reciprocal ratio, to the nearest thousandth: 0.984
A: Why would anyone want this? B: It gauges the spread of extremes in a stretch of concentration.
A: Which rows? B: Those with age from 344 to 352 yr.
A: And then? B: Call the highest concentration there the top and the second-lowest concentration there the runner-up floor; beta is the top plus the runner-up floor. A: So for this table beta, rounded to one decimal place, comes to 2.4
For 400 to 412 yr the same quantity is 2.0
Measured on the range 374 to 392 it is 2.2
